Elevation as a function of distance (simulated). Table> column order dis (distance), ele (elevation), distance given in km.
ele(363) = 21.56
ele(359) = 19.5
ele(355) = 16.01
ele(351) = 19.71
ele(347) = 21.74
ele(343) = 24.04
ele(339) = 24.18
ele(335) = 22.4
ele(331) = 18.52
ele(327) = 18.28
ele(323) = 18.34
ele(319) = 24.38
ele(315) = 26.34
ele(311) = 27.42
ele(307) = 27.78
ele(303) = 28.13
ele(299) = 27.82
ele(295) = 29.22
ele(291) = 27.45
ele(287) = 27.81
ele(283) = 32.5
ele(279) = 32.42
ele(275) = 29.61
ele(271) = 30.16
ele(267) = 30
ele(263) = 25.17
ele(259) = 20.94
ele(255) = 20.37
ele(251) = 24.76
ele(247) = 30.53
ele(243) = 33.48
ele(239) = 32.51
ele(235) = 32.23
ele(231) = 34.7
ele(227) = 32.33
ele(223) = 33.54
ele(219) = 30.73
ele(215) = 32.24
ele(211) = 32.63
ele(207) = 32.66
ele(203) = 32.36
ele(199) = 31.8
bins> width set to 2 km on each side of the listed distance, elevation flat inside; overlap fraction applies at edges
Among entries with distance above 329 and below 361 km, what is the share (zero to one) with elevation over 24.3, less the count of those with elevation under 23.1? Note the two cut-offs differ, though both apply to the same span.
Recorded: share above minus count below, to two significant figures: -6.0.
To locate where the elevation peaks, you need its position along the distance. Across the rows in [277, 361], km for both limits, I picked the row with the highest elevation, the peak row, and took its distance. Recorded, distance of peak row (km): 283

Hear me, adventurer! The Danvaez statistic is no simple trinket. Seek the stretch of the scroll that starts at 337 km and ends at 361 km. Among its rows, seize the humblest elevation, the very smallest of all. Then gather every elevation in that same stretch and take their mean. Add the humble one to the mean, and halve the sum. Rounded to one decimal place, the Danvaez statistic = 18.4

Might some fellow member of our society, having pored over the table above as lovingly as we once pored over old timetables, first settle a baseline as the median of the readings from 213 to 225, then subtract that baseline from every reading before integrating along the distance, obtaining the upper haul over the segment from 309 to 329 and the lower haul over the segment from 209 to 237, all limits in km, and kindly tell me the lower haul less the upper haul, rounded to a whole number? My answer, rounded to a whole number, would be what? 197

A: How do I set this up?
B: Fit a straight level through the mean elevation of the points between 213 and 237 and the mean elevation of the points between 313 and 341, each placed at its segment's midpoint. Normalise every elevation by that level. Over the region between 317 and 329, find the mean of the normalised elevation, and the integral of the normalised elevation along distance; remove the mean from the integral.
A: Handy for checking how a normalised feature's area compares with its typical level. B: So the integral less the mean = 10.1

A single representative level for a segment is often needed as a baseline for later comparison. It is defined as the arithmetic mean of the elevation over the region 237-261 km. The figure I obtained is 27.1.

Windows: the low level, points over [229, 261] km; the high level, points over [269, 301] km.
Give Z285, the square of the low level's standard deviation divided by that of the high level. 8.4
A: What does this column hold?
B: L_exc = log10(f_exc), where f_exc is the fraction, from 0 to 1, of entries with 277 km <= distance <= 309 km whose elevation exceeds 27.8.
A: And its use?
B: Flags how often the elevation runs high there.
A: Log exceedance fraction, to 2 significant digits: -0.12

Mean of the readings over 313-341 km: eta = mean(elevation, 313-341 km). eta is 22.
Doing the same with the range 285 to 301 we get 28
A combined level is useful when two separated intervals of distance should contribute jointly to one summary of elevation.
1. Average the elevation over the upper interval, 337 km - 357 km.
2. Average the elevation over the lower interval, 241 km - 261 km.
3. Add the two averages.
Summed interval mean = 47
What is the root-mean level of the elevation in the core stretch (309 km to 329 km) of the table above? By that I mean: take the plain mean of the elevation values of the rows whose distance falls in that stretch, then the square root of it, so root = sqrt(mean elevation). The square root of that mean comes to 4.8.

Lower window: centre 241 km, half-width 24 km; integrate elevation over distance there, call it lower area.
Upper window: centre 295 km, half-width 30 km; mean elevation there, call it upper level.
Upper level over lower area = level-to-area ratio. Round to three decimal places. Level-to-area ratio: 0.020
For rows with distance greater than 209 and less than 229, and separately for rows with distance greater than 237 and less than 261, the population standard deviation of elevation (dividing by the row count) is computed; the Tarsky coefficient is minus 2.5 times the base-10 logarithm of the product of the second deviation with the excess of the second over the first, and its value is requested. -3.4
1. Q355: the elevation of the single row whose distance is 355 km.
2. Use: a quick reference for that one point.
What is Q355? 16.01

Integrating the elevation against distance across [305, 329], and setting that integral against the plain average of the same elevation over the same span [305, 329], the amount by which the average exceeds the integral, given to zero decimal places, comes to -546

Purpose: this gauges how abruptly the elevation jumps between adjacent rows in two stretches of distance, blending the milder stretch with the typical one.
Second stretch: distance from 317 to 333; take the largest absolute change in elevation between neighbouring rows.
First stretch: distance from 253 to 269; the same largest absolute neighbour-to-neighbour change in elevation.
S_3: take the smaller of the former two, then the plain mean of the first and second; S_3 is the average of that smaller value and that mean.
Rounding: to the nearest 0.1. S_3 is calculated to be 5.1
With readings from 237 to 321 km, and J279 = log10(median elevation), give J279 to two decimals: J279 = 1.44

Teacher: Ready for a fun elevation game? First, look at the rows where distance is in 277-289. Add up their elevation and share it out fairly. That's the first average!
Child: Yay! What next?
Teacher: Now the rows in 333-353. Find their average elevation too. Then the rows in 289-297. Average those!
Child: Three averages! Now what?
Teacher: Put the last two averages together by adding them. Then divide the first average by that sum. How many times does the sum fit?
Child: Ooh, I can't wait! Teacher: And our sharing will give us 0.61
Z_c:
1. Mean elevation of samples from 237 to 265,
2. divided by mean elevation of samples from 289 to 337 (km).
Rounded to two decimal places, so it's 1.09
